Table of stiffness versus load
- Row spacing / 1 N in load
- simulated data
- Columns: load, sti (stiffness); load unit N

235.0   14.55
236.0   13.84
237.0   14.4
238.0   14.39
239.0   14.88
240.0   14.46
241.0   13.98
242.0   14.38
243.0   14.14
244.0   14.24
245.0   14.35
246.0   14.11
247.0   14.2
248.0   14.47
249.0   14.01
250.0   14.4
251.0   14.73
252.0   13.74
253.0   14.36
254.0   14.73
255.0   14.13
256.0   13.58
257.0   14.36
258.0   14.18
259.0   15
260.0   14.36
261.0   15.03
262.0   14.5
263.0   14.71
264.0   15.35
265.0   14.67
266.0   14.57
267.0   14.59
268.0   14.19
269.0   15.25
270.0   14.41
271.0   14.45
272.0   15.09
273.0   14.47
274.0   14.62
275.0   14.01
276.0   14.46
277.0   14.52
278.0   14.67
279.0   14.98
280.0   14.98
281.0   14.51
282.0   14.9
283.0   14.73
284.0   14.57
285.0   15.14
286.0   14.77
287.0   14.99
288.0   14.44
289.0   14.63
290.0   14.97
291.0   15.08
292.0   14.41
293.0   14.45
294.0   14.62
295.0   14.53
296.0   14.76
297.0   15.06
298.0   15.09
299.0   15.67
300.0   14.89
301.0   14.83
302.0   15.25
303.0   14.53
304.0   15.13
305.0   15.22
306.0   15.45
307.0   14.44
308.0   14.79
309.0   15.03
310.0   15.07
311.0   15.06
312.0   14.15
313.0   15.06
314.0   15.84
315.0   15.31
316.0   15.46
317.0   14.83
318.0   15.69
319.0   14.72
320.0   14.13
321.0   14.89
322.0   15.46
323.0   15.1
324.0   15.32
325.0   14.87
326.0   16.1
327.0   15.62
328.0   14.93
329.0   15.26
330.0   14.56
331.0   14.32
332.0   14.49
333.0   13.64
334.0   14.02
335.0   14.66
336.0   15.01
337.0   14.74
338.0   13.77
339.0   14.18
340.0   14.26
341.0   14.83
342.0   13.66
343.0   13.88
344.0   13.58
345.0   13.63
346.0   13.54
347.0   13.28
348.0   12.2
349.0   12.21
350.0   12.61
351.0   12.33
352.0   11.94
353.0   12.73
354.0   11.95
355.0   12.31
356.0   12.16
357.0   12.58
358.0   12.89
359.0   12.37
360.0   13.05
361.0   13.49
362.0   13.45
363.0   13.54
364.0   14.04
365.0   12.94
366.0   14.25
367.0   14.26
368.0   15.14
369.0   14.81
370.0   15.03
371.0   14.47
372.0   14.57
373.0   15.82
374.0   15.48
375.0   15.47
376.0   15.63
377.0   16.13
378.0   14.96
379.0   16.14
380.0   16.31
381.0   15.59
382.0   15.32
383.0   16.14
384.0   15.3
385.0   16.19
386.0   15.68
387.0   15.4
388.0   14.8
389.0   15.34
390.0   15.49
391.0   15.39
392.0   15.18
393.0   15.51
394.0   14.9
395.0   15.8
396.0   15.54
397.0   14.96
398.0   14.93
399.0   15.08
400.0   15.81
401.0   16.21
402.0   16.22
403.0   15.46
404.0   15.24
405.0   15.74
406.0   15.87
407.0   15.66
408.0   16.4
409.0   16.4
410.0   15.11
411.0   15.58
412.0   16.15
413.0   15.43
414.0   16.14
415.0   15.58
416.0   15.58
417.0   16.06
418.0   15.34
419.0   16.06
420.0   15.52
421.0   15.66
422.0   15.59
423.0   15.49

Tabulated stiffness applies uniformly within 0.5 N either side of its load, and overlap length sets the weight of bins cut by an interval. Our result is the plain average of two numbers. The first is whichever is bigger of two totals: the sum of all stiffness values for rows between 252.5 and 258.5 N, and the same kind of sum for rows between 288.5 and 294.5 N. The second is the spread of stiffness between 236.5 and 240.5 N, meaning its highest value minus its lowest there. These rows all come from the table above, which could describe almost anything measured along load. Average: 44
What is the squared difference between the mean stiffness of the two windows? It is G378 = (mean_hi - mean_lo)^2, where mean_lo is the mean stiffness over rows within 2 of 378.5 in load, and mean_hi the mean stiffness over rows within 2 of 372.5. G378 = 0.64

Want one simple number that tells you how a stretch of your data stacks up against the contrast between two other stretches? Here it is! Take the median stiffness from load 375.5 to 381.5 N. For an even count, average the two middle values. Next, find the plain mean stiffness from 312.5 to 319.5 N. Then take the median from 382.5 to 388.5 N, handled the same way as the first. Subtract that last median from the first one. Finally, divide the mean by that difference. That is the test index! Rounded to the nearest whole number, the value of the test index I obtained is 45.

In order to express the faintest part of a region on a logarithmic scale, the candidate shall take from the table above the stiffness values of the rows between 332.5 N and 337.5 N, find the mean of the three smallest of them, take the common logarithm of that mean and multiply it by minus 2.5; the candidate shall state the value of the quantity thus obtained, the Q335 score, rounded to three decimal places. -2.874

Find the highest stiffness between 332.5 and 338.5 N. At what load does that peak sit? 336.0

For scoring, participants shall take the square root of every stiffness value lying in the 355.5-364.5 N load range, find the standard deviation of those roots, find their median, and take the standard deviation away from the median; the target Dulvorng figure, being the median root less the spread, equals 3.53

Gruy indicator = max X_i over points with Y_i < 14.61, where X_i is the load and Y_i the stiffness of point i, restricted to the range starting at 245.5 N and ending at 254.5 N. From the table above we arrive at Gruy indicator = 253.0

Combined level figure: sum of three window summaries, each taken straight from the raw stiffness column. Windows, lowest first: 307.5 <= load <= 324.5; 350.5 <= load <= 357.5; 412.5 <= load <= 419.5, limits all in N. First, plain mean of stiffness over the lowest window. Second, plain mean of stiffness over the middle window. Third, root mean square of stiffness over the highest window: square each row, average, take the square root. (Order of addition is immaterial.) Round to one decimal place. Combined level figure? 43.1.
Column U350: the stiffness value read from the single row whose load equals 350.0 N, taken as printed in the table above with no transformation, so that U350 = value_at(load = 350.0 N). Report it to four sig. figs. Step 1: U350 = 12.61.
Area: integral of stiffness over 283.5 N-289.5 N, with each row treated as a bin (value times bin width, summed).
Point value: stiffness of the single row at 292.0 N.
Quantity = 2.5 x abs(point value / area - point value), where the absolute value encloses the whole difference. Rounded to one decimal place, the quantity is 35.6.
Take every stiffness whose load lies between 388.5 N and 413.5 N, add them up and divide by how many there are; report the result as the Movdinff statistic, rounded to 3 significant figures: 15.6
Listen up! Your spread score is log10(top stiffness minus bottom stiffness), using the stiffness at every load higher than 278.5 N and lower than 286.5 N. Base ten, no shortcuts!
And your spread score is -0.2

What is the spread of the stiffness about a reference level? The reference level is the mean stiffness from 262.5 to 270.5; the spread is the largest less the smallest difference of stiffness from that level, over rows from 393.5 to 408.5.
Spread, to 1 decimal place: 1.5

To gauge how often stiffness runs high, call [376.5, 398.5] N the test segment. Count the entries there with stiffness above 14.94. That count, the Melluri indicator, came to 19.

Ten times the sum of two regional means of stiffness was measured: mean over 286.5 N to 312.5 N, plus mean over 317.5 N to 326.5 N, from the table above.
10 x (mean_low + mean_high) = 300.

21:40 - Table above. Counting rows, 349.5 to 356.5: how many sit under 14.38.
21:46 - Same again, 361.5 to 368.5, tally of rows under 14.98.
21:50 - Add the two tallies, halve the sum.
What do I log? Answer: 6.50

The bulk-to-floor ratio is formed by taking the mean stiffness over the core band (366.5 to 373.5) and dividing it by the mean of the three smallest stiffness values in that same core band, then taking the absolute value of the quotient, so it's 1.030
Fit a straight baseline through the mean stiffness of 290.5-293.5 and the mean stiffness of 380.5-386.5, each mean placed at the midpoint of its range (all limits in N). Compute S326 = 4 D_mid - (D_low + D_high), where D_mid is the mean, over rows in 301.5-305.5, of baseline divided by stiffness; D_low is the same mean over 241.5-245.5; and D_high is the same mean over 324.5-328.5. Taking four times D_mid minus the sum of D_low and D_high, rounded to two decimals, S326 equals 1.97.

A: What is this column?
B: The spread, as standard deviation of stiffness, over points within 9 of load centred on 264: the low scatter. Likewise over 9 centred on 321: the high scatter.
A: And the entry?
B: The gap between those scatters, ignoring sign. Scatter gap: 0.11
